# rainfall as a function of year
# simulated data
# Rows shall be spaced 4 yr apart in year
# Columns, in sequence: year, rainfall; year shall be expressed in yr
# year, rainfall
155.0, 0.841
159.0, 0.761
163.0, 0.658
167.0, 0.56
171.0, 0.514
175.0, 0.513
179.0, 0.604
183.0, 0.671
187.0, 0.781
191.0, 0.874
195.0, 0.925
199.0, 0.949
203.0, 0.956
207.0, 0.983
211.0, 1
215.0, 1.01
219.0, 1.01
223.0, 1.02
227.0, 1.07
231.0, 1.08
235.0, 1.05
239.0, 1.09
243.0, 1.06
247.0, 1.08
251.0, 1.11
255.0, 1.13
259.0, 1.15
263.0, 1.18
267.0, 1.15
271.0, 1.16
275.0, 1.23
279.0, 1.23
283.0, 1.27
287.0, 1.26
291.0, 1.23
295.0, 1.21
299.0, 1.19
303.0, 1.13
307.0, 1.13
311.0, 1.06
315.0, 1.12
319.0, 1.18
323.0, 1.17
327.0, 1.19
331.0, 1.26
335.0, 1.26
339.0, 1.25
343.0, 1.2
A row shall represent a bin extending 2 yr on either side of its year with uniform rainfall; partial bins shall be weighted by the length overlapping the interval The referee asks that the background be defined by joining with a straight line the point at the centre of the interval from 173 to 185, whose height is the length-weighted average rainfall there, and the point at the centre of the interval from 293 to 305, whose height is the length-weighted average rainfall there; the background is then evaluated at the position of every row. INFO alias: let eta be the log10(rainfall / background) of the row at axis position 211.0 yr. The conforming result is 0.12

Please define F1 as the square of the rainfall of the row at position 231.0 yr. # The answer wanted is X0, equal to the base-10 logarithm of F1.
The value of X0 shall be 0.07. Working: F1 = 1.17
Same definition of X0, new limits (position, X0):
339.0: 0.19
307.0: 0.11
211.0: 0.00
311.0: 0.05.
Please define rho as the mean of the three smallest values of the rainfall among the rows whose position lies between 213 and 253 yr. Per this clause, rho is 1.01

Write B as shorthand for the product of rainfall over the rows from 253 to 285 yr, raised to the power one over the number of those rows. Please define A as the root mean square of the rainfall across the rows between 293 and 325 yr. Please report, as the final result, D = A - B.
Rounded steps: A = 1.15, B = 1.19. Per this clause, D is -0.04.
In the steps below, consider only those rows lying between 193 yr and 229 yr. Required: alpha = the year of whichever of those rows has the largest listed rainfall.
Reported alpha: 227.0 yr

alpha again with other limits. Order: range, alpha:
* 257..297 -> 283.0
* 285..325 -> 287.0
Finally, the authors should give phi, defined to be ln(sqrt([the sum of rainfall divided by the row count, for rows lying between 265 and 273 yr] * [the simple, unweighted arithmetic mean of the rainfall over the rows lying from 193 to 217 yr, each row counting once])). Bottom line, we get 0.06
